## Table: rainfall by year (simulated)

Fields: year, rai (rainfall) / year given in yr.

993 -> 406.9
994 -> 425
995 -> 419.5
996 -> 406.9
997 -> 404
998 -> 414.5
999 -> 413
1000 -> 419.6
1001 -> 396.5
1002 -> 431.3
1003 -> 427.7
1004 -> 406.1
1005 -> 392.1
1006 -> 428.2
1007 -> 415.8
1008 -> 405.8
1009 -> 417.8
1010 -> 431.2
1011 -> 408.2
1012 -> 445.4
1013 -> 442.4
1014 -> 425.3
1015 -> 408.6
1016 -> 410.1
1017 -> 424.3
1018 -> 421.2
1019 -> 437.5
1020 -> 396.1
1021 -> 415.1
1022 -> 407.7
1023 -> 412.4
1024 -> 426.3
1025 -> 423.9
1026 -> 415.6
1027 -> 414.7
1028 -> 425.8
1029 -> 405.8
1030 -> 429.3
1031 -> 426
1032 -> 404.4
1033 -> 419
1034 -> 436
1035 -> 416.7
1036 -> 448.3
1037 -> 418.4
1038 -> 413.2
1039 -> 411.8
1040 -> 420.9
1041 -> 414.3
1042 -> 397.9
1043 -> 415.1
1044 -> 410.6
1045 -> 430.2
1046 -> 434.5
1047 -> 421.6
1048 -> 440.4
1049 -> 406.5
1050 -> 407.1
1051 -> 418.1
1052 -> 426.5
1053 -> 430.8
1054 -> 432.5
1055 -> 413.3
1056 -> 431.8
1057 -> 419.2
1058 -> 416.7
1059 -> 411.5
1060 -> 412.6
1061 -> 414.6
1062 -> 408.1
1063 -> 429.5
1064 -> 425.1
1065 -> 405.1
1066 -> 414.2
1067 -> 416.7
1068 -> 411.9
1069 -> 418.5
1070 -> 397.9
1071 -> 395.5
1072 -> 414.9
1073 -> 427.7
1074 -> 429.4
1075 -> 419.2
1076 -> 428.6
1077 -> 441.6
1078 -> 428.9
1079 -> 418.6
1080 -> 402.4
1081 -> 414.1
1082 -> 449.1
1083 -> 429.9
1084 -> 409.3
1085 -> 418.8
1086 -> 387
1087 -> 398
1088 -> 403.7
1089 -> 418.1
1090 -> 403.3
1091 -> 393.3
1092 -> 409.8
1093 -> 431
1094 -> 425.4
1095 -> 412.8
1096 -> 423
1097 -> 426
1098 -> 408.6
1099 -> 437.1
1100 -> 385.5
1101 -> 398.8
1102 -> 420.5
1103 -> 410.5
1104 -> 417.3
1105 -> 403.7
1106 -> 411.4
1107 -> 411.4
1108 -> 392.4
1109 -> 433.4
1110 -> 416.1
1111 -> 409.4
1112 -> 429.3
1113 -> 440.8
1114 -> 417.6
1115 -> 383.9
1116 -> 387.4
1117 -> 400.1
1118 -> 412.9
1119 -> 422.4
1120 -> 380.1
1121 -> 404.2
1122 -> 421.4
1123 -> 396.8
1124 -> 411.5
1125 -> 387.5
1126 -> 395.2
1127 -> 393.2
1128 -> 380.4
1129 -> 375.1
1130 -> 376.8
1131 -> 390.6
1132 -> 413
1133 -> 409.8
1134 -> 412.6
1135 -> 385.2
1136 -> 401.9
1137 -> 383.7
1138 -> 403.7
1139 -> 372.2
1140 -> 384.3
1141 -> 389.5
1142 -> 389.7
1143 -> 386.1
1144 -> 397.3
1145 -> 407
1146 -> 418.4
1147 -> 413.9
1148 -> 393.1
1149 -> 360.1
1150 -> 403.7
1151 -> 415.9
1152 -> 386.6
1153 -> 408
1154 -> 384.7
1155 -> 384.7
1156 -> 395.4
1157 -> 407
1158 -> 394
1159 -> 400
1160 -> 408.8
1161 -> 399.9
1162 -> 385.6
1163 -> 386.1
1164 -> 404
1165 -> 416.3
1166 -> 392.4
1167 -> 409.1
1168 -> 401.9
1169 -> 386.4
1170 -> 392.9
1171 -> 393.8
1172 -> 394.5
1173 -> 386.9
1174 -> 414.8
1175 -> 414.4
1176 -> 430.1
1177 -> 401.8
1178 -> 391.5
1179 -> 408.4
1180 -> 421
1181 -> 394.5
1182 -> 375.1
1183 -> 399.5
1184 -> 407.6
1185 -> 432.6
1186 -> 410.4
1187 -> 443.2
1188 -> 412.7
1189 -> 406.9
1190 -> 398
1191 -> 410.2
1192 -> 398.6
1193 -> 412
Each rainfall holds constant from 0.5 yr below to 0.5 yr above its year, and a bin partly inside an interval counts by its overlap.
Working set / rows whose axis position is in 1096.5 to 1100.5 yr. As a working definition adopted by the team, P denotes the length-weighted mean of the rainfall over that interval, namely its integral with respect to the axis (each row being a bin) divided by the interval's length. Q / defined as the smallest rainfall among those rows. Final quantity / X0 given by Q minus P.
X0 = -28.8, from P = 414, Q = 385.5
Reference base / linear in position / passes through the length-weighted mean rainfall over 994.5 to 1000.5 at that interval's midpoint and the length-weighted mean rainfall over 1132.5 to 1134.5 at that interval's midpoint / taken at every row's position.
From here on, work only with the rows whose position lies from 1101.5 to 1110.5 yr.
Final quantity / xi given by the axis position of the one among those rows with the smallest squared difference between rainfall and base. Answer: 1107 yr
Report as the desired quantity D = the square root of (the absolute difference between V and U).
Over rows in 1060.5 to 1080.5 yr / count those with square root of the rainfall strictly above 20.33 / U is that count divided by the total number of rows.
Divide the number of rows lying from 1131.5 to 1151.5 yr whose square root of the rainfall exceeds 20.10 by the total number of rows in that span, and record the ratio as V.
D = 0.59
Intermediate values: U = 0.70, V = 0.35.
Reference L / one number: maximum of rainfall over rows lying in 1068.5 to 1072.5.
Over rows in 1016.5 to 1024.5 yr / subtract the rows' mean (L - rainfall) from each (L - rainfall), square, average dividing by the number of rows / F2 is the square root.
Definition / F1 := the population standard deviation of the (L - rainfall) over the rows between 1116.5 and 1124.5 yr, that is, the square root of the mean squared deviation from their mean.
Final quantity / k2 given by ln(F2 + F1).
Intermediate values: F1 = 13.1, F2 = 12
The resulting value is 3.22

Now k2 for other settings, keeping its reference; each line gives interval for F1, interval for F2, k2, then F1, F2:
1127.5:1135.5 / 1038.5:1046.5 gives 3.26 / 15.3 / 11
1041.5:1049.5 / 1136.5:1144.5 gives 3.12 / 13.8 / 9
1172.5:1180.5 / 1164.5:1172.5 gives 3.14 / 13.7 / 9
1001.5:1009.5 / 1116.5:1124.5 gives 3.25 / 12.7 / 13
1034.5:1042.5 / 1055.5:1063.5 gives 3.05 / 13.3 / 8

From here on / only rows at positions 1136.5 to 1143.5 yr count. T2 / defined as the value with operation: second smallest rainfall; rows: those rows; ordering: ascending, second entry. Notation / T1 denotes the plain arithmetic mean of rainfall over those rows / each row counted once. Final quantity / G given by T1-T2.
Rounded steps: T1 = 387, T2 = 383.7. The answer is 3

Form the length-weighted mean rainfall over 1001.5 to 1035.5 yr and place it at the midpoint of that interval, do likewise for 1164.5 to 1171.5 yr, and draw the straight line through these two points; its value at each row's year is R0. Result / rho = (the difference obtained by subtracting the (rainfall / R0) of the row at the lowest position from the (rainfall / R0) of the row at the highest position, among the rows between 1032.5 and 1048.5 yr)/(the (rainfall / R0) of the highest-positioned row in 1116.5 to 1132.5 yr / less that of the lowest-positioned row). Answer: 1.5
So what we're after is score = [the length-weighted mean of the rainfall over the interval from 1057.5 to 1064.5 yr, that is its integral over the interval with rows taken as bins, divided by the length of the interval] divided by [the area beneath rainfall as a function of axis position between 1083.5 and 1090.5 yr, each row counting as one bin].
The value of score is 0.147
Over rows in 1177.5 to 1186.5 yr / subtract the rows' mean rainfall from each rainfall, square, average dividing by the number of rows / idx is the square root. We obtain 16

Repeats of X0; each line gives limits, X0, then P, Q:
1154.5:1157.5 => -11.0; 396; 384.7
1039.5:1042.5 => -13.1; 411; 397.9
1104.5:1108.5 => -12.3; 405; 392.4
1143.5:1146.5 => -10.3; 408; 397.3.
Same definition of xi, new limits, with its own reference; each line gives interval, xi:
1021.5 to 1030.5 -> 1023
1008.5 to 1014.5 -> 1011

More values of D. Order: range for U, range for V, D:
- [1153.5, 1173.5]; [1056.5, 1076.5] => 0.92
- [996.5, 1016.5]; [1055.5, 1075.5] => 0.59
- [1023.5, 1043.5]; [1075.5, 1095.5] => 0.22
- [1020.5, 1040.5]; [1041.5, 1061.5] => 0.50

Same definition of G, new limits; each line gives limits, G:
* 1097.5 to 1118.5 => 25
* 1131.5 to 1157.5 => 24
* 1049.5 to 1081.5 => 20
